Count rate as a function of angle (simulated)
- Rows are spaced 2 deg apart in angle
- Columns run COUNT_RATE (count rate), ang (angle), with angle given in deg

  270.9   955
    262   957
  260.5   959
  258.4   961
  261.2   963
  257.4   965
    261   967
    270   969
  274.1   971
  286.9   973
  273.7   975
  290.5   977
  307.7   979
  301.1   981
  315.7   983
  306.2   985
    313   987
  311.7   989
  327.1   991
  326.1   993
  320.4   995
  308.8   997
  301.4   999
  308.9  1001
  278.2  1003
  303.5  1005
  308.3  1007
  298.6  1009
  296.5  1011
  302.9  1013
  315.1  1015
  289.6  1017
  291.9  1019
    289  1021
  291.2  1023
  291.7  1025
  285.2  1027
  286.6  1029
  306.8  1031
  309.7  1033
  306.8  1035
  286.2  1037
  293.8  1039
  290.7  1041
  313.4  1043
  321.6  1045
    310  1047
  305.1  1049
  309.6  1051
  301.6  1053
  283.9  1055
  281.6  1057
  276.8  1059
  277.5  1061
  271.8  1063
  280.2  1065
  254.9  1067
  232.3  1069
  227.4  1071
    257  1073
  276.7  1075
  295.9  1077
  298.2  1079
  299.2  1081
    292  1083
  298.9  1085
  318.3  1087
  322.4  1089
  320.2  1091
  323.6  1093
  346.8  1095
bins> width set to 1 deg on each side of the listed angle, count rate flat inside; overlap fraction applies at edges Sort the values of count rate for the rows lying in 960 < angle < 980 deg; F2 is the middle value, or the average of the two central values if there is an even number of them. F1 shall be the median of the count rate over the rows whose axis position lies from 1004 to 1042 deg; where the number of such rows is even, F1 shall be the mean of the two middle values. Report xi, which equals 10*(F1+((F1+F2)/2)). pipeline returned 5766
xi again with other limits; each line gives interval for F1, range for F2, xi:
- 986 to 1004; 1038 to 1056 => 6201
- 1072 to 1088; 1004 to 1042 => 5925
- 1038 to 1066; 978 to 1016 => 5925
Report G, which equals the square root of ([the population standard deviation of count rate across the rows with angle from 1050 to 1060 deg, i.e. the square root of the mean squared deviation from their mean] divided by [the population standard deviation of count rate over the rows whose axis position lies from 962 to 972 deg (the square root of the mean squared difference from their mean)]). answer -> 1.42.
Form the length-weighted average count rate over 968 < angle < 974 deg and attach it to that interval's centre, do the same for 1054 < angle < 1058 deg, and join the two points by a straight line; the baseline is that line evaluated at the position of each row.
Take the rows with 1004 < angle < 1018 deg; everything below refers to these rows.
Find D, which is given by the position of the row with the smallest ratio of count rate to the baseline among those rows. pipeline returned 1017 deg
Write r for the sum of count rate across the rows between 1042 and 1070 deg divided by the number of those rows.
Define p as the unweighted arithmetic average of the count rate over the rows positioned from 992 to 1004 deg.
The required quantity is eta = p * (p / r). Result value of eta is 329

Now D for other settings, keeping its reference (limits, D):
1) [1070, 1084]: 1071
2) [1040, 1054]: 1041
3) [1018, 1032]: 1027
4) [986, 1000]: 999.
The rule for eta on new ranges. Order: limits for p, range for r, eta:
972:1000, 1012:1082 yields 325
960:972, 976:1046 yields 230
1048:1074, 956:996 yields 259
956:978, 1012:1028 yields 245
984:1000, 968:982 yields 345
